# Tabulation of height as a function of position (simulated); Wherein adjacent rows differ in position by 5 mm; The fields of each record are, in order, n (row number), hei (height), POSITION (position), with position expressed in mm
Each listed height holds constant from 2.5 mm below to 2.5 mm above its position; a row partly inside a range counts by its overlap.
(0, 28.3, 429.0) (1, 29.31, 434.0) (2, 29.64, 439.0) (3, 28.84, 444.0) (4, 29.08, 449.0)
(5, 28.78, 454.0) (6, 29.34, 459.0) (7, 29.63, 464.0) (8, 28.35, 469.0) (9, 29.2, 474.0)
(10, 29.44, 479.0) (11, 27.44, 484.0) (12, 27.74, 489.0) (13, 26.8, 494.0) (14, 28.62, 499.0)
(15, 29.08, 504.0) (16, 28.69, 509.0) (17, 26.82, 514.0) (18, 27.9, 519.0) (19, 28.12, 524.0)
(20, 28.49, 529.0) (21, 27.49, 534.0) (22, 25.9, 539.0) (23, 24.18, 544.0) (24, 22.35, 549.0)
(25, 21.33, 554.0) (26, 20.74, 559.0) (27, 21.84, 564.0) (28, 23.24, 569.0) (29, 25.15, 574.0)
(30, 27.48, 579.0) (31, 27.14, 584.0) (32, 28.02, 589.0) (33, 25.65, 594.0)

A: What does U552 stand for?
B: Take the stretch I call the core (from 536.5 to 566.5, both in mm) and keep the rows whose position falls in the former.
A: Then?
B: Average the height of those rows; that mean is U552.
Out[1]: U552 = 22.7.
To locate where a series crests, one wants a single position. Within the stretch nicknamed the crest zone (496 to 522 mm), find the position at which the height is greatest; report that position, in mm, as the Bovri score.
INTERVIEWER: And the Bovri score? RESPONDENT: 504.0 mm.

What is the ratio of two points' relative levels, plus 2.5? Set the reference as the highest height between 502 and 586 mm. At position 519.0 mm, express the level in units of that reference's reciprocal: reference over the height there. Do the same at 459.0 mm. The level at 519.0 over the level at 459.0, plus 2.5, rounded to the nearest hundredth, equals 3.55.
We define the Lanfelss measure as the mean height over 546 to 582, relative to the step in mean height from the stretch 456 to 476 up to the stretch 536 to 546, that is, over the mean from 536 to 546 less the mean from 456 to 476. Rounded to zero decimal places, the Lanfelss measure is -6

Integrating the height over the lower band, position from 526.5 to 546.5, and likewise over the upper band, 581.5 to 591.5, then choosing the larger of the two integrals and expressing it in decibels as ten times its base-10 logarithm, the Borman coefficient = 27.2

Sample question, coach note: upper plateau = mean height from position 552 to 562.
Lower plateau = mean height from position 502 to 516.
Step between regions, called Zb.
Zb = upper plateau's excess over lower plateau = -7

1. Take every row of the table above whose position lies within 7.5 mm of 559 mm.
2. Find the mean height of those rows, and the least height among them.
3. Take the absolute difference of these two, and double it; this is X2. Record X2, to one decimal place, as 1.1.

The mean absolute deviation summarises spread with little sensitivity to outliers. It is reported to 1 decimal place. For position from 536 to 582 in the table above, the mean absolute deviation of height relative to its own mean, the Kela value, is 1.9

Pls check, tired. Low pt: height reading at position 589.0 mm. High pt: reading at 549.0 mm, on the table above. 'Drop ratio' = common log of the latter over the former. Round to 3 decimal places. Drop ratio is -0.098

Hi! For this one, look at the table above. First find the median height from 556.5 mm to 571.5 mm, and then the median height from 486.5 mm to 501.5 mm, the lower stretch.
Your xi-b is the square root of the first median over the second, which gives 0.89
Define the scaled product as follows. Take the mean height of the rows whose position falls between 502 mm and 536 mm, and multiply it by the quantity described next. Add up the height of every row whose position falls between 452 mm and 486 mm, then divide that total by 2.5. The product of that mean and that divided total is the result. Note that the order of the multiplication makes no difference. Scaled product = 2271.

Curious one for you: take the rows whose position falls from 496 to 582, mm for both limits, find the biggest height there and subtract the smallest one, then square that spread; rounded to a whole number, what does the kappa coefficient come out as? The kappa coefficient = 70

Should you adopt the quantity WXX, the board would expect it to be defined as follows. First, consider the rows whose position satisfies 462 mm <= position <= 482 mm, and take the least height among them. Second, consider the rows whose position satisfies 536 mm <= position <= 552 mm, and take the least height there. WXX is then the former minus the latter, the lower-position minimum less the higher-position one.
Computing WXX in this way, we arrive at 6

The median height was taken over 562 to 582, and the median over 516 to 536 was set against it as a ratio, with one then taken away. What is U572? 0.16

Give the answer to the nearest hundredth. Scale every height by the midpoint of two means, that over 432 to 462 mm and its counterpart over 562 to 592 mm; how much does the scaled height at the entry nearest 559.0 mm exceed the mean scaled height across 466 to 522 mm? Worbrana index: -0.27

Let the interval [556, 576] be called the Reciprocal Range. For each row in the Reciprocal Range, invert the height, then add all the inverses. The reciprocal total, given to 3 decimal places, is 0.177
